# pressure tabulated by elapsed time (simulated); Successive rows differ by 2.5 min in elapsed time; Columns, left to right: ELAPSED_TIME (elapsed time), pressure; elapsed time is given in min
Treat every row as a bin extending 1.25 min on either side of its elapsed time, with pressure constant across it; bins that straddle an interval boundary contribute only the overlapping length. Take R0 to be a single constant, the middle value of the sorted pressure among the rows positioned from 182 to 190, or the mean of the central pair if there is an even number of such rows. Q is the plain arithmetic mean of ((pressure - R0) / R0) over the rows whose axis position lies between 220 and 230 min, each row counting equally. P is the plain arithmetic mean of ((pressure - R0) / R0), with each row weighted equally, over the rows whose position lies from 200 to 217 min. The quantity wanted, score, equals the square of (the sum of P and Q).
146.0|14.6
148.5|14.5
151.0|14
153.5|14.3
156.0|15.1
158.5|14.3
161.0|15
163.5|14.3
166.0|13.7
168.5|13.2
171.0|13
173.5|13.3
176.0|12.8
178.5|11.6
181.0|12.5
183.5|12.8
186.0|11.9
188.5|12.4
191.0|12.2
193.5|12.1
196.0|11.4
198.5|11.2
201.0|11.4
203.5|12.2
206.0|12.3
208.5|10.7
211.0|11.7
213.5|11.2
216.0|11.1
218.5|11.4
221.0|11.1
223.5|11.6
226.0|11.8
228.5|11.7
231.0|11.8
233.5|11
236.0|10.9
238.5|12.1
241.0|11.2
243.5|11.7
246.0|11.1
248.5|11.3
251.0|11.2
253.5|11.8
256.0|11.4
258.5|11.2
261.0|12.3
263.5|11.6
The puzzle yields 0.020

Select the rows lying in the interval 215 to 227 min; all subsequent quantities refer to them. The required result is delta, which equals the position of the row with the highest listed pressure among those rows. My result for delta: 226.0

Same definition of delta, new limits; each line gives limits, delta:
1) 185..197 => 188.5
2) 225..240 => 238.5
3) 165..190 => 166.0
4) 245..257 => 253.5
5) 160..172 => 161.0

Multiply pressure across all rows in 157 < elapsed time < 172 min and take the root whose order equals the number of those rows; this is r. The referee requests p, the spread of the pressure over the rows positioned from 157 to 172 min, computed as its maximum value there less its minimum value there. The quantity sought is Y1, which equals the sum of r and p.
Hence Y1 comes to 15.9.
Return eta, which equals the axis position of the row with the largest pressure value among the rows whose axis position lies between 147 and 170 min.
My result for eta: 156.0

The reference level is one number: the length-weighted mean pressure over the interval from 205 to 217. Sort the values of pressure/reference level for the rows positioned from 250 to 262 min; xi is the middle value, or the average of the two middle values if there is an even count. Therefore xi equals 1.00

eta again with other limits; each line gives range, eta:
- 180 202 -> 183.5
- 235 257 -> 238.5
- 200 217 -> 206.0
